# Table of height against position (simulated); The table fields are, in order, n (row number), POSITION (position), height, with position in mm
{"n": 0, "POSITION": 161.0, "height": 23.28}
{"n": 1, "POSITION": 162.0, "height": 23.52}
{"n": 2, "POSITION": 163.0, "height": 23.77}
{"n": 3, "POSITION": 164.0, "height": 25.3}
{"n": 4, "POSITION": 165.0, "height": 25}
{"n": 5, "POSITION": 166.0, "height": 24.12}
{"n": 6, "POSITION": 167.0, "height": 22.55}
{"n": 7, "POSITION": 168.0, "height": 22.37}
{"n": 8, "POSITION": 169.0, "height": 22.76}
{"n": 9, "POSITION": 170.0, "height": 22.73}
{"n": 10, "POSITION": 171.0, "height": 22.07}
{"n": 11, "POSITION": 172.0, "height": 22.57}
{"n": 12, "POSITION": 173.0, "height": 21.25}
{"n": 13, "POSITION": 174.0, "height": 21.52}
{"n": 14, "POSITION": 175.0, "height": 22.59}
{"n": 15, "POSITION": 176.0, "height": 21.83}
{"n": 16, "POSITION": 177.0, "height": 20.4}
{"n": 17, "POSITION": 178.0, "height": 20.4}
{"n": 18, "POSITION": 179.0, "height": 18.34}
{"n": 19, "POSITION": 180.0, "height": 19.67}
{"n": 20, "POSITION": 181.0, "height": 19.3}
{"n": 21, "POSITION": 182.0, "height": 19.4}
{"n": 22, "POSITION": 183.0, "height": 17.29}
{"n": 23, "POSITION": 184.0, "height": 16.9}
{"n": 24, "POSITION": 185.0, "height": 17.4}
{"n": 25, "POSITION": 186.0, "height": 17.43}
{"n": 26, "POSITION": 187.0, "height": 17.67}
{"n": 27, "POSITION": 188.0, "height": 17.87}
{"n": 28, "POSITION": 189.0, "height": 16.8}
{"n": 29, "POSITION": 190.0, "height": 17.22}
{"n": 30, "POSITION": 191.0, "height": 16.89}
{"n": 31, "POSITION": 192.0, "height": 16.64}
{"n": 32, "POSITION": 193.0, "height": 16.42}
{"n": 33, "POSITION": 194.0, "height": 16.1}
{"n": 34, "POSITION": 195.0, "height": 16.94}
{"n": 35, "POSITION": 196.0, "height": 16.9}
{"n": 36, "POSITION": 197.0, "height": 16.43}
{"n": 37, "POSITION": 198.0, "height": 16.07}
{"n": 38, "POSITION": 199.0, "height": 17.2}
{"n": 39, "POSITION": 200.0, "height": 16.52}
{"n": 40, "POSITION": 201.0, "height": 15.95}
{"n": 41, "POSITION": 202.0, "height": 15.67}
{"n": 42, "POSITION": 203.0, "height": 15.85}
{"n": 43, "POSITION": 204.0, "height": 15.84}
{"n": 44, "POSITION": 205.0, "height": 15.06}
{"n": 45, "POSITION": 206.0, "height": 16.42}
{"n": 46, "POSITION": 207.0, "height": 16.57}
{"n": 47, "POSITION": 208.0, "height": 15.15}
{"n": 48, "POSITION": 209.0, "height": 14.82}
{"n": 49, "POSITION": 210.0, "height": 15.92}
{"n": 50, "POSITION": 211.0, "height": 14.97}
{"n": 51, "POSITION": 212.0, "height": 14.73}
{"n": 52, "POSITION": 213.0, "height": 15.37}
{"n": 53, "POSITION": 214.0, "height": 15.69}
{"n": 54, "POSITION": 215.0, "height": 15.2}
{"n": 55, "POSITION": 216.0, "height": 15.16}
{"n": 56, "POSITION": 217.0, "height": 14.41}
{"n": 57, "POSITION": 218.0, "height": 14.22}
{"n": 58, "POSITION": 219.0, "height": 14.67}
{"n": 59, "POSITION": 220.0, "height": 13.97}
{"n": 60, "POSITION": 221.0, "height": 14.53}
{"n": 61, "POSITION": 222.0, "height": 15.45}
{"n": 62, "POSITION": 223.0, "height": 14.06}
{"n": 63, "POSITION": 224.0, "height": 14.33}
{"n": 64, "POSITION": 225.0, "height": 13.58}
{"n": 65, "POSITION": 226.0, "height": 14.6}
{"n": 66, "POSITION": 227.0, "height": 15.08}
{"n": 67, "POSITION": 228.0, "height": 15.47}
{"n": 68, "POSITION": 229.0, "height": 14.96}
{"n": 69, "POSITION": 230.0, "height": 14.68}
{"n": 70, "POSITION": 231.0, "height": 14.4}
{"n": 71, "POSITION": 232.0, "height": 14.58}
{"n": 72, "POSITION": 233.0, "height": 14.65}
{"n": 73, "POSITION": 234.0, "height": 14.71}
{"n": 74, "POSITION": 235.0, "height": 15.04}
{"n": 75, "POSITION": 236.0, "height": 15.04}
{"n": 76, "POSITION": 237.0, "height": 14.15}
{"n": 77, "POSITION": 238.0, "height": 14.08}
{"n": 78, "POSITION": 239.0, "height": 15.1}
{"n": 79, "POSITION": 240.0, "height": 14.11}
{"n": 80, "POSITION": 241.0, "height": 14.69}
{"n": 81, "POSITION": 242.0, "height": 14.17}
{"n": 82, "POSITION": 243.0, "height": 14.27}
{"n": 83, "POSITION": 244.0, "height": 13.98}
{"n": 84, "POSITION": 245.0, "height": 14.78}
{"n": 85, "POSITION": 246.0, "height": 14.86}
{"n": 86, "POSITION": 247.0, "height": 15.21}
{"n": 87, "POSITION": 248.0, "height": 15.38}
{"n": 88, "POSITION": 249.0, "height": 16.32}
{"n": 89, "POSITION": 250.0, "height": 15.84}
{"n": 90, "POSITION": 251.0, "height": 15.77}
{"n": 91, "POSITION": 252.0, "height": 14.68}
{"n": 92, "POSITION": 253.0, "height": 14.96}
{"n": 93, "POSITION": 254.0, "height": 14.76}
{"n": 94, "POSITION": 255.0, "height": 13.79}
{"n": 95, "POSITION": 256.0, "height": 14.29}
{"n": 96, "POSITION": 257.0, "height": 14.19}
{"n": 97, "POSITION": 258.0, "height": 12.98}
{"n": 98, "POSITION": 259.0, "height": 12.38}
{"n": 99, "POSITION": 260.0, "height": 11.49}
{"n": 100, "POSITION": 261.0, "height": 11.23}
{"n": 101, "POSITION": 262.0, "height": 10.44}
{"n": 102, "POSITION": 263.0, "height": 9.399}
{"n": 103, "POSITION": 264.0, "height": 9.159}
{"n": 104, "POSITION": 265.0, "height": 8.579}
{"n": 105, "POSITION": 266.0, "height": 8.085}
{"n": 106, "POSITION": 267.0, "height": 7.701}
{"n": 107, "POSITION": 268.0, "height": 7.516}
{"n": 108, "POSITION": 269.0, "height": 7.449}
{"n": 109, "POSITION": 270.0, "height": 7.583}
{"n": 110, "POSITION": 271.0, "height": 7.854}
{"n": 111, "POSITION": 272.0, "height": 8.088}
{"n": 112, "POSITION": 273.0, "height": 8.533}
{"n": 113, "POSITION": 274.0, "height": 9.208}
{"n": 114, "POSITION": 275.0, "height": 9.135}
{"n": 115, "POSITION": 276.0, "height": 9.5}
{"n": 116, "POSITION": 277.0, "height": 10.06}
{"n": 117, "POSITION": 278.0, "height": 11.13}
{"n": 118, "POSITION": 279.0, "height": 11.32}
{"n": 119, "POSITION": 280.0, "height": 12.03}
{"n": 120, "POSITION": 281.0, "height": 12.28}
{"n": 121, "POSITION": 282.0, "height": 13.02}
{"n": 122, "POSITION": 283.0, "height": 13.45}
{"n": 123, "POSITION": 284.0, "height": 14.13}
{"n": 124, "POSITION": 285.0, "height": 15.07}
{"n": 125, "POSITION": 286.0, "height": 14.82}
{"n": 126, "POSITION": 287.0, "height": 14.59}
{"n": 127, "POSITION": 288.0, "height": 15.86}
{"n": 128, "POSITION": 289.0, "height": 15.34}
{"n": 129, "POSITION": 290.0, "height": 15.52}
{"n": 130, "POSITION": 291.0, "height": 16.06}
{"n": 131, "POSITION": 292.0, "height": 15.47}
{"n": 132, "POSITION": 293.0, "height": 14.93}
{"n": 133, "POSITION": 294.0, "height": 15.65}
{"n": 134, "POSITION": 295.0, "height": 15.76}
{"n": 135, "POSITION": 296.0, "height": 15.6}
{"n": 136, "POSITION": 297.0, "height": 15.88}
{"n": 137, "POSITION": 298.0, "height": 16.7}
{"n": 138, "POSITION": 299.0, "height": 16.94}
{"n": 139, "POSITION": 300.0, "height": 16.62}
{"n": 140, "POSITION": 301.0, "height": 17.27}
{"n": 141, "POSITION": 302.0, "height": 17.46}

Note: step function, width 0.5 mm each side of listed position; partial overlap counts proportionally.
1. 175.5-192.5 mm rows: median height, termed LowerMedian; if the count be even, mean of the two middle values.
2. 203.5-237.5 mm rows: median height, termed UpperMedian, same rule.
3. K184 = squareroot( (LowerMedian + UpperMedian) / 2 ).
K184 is 4.03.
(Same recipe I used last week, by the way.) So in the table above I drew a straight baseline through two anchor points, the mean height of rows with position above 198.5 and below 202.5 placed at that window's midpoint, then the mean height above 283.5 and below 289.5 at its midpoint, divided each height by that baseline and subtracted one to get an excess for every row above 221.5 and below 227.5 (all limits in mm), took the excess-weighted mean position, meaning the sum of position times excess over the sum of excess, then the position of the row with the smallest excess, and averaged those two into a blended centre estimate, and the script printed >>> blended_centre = 224.8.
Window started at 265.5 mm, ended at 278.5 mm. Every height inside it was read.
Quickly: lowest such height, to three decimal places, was 7.449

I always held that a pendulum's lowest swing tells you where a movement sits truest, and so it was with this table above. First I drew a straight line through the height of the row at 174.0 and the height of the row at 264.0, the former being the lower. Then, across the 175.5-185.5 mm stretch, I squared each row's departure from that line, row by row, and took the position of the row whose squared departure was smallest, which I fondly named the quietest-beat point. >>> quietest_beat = 178.0 mm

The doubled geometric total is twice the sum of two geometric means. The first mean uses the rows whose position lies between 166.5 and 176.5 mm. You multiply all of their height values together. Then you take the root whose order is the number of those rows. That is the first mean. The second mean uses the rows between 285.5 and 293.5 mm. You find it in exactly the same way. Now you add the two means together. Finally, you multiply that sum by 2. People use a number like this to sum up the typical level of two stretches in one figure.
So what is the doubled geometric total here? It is 75.1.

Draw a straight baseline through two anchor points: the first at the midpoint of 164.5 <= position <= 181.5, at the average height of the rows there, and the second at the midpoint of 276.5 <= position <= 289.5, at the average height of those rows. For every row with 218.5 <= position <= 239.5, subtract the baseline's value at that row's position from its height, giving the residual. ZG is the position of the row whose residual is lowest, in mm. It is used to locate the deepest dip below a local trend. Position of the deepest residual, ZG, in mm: 225.0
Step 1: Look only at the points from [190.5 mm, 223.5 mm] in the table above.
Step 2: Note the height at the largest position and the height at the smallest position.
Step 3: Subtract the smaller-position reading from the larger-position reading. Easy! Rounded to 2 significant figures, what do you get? -2.8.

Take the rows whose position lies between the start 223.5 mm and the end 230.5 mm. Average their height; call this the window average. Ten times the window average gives 147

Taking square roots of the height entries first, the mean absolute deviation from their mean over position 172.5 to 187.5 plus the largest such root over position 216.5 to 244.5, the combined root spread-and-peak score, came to 4.11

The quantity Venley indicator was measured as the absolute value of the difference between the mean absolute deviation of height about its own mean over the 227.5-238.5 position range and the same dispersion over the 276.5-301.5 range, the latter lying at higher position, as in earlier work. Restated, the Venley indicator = 1.3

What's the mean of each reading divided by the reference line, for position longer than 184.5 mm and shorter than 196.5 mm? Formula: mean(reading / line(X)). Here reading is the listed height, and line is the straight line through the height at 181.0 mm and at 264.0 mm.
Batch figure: 0.94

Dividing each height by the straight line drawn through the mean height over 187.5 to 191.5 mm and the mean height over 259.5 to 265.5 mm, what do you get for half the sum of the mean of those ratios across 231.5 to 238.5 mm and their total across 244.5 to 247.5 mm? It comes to 2.5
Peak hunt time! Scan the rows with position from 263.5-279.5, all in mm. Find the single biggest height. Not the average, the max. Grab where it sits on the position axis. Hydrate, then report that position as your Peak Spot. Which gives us 279.0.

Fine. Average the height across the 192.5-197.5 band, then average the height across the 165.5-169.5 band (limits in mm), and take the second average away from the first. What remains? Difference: -6.4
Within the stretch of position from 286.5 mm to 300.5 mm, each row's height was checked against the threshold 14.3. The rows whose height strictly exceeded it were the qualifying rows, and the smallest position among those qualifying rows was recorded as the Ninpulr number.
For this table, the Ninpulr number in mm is 287.0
